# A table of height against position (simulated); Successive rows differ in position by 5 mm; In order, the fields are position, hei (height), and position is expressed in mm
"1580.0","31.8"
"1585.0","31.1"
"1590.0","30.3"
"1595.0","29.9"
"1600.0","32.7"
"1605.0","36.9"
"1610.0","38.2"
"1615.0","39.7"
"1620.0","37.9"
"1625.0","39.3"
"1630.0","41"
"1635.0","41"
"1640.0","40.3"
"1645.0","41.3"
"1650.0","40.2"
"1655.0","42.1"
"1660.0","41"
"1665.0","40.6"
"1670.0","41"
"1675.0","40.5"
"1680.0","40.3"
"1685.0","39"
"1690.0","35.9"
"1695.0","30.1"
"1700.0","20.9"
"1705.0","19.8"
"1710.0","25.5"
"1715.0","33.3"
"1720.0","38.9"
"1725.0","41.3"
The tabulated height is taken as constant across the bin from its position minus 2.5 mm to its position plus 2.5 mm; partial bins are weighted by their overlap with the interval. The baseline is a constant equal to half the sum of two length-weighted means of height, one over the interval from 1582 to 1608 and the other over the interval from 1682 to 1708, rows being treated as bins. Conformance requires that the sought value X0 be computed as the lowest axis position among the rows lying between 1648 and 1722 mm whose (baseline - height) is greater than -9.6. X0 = 1650.0 mm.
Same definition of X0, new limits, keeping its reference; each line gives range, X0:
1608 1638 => 1610.0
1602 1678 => 1605.0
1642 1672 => 1650.0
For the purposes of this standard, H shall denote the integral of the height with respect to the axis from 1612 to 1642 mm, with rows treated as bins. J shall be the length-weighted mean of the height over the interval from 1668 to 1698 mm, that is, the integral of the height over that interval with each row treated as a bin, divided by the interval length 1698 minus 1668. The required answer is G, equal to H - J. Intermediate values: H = 1195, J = 37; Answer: 1157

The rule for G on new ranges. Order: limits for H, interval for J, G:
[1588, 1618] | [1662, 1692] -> 1003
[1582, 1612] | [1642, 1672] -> 951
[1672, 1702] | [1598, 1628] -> 1006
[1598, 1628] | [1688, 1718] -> 1100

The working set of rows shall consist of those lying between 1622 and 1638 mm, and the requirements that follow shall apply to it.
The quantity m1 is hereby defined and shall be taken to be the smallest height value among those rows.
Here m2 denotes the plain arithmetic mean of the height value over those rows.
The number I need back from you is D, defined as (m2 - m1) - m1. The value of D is -38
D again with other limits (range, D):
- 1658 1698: -22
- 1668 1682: -40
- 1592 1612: -25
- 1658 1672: -40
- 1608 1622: -37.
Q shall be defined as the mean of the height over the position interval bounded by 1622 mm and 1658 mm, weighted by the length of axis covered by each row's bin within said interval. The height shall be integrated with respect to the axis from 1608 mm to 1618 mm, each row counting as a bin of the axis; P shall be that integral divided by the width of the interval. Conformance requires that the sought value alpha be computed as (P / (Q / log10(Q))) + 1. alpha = 2.5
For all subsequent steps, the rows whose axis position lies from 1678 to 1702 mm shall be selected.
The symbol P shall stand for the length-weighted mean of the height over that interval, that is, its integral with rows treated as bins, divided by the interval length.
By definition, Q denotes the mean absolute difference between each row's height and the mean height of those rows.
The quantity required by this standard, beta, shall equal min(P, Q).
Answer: 6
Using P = 33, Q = 6.2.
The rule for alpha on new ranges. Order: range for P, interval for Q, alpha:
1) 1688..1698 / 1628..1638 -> 2.3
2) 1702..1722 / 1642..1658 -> 2.1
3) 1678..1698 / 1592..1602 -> 2.7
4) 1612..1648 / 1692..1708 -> 3.3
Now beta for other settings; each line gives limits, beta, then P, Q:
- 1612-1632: 1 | 39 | 0.9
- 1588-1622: 4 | 35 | 3.5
